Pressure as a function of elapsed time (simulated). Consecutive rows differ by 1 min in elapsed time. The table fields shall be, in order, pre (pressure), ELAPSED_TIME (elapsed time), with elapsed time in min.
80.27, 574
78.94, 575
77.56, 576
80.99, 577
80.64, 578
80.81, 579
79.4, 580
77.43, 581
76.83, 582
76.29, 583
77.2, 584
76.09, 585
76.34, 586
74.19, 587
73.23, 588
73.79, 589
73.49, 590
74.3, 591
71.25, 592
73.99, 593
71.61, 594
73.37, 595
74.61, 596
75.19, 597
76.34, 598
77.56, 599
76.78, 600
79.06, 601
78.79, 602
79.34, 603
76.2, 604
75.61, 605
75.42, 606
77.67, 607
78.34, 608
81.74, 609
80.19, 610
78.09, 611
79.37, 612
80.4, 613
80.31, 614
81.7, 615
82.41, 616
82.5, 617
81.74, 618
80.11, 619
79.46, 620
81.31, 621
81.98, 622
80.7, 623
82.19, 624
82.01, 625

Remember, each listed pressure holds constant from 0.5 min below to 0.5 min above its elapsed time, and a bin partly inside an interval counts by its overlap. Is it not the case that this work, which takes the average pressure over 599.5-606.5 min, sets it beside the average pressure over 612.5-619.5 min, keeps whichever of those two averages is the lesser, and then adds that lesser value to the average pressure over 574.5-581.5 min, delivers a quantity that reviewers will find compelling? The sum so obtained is 157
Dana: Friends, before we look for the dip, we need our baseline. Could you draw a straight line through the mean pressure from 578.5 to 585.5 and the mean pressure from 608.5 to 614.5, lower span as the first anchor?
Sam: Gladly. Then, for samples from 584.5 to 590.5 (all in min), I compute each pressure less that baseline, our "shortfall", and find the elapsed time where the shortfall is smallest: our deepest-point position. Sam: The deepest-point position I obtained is 588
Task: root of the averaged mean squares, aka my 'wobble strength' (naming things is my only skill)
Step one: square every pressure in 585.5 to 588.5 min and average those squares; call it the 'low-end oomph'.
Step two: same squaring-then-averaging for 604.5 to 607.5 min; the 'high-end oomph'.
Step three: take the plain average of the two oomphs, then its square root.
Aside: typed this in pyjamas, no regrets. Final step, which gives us 75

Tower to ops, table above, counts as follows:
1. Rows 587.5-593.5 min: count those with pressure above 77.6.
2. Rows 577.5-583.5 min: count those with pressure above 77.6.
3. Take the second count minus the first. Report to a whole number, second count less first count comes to 3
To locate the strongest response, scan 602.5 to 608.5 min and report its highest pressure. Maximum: 79.34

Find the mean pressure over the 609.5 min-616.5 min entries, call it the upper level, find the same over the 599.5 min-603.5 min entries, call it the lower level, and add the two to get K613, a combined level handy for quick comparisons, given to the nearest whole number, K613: 159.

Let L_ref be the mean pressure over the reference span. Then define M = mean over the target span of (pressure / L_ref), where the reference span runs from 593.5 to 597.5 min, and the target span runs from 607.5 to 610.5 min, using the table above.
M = 1.09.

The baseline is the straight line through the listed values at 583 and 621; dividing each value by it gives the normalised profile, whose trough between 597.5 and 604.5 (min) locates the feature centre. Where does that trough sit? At 604 min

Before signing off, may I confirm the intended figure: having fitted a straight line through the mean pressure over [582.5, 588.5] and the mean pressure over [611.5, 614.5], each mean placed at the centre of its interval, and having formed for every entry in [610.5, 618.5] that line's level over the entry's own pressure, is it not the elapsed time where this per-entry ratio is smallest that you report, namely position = 616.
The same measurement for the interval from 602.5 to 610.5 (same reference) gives 609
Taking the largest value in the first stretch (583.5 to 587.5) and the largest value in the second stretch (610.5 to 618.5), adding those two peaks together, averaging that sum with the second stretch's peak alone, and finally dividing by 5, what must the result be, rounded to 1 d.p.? 24.2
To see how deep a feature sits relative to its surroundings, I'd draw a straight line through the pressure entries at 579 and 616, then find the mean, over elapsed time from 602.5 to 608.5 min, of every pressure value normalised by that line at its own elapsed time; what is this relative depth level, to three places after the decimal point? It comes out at 0.941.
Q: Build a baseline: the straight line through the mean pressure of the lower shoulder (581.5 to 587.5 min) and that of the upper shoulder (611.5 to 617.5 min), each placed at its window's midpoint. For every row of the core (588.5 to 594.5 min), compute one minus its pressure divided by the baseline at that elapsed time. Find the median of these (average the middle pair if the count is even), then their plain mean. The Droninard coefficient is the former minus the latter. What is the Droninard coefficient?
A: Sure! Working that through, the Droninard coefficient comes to -0.009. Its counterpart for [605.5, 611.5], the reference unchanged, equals 0.005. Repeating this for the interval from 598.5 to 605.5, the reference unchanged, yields -0.005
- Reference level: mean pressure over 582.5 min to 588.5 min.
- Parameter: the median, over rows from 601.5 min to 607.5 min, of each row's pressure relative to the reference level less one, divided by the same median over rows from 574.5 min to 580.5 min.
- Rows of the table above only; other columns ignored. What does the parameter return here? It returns 0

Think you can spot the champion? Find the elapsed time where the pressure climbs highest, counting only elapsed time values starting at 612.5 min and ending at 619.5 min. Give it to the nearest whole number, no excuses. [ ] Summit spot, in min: 617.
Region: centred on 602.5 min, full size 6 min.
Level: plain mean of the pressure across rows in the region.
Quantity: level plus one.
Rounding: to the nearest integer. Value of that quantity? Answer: 79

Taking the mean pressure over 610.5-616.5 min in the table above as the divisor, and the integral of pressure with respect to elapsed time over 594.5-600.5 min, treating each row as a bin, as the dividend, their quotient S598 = 5.65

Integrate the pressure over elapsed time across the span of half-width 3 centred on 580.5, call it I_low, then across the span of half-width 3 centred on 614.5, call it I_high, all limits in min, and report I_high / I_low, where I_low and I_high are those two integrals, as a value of 1.03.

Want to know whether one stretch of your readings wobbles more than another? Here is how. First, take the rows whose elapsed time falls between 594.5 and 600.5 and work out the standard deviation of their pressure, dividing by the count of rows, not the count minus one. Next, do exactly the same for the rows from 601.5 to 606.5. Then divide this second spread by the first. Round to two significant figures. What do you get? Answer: 1.2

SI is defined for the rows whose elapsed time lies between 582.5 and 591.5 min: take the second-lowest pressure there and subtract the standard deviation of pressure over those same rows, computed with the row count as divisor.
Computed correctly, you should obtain 72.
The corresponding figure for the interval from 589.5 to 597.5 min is 70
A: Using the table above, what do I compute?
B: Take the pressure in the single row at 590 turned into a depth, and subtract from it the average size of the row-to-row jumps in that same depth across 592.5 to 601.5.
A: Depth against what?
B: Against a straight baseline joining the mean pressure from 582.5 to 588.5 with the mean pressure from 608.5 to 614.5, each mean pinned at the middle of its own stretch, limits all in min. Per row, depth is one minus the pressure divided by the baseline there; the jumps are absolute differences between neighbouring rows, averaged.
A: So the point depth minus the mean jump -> 0.02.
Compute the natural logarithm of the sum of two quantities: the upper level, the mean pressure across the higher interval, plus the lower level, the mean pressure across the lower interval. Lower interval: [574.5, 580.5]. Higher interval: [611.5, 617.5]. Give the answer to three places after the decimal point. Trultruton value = 5.080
